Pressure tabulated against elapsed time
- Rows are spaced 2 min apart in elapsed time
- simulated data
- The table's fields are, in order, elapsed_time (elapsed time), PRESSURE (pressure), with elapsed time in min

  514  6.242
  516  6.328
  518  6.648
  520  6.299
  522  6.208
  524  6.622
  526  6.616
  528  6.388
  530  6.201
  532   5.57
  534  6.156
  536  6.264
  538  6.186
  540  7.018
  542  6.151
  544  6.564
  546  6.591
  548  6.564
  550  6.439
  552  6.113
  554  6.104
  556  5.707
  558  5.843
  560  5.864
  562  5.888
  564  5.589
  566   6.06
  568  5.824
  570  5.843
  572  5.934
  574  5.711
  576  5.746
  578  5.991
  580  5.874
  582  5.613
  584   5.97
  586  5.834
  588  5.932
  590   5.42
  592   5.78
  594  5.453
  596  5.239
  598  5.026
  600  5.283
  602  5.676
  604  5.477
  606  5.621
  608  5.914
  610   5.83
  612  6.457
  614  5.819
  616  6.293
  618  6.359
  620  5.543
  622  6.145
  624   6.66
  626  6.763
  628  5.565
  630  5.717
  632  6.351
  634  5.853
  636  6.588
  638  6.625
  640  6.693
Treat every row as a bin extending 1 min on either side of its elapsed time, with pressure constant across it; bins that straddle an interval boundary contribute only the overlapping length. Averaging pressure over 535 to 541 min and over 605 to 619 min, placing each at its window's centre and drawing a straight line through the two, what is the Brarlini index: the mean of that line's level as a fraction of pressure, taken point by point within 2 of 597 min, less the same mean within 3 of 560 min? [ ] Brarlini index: 0.11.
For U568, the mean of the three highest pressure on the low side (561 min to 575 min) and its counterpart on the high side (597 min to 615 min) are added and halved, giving 6.01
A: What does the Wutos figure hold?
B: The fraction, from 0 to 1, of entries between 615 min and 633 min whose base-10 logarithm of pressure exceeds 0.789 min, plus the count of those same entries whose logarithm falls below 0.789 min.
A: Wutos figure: 4.6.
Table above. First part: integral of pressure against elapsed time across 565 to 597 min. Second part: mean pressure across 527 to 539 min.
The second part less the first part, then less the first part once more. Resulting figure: -363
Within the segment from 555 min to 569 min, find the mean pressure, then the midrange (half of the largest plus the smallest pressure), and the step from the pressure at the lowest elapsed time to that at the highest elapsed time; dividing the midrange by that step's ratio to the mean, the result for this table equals 290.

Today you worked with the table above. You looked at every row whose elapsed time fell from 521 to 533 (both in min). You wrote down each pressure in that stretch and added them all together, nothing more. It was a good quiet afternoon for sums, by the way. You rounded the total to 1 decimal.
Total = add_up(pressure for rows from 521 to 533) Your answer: 37.6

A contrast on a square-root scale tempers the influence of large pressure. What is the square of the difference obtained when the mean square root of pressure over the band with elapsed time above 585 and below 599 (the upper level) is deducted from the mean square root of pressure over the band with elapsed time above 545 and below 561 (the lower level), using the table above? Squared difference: 0.017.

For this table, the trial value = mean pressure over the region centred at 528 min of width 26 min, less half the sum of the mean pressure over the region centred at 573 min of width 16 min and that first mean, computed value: 0.237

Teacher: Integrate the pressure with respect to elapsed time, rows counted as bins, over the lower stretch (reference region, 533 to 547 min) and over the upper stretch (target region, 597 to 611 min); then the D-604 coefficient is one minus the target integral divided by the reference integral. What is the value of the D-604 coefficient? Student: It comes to 0.14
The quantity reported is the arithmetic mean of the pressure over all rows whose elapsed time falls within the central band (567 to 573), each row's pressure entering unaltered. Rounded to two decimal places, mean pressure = 5.87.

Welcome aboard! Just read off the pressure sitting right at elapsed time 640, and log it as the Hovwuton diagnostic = 6.693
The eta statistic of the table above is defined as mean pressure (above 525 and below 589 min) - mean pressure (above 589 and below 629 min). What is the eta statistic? 0.25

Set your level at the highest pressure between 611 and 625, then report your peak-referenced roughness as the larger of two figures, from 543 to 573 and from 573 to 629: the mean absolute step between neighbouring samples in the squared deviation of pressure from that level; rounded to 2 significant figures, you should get 0.53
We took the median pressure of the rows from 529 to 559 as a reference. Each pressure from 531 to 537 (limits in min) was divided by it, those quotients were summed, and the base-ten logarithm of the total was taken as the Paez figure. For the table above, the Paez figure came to 0.46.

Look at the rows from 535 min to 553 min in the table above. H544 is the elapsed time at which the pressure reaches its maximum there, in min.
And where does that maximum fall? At 540 min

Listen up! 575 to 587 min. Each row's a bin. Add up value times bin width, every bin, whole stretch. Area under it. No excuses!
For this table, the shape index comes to 70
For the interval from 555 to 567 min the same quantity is 70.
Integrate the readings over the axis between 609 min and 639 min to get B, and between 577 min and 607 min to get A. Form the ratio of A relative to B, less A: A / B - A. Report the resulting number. -167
